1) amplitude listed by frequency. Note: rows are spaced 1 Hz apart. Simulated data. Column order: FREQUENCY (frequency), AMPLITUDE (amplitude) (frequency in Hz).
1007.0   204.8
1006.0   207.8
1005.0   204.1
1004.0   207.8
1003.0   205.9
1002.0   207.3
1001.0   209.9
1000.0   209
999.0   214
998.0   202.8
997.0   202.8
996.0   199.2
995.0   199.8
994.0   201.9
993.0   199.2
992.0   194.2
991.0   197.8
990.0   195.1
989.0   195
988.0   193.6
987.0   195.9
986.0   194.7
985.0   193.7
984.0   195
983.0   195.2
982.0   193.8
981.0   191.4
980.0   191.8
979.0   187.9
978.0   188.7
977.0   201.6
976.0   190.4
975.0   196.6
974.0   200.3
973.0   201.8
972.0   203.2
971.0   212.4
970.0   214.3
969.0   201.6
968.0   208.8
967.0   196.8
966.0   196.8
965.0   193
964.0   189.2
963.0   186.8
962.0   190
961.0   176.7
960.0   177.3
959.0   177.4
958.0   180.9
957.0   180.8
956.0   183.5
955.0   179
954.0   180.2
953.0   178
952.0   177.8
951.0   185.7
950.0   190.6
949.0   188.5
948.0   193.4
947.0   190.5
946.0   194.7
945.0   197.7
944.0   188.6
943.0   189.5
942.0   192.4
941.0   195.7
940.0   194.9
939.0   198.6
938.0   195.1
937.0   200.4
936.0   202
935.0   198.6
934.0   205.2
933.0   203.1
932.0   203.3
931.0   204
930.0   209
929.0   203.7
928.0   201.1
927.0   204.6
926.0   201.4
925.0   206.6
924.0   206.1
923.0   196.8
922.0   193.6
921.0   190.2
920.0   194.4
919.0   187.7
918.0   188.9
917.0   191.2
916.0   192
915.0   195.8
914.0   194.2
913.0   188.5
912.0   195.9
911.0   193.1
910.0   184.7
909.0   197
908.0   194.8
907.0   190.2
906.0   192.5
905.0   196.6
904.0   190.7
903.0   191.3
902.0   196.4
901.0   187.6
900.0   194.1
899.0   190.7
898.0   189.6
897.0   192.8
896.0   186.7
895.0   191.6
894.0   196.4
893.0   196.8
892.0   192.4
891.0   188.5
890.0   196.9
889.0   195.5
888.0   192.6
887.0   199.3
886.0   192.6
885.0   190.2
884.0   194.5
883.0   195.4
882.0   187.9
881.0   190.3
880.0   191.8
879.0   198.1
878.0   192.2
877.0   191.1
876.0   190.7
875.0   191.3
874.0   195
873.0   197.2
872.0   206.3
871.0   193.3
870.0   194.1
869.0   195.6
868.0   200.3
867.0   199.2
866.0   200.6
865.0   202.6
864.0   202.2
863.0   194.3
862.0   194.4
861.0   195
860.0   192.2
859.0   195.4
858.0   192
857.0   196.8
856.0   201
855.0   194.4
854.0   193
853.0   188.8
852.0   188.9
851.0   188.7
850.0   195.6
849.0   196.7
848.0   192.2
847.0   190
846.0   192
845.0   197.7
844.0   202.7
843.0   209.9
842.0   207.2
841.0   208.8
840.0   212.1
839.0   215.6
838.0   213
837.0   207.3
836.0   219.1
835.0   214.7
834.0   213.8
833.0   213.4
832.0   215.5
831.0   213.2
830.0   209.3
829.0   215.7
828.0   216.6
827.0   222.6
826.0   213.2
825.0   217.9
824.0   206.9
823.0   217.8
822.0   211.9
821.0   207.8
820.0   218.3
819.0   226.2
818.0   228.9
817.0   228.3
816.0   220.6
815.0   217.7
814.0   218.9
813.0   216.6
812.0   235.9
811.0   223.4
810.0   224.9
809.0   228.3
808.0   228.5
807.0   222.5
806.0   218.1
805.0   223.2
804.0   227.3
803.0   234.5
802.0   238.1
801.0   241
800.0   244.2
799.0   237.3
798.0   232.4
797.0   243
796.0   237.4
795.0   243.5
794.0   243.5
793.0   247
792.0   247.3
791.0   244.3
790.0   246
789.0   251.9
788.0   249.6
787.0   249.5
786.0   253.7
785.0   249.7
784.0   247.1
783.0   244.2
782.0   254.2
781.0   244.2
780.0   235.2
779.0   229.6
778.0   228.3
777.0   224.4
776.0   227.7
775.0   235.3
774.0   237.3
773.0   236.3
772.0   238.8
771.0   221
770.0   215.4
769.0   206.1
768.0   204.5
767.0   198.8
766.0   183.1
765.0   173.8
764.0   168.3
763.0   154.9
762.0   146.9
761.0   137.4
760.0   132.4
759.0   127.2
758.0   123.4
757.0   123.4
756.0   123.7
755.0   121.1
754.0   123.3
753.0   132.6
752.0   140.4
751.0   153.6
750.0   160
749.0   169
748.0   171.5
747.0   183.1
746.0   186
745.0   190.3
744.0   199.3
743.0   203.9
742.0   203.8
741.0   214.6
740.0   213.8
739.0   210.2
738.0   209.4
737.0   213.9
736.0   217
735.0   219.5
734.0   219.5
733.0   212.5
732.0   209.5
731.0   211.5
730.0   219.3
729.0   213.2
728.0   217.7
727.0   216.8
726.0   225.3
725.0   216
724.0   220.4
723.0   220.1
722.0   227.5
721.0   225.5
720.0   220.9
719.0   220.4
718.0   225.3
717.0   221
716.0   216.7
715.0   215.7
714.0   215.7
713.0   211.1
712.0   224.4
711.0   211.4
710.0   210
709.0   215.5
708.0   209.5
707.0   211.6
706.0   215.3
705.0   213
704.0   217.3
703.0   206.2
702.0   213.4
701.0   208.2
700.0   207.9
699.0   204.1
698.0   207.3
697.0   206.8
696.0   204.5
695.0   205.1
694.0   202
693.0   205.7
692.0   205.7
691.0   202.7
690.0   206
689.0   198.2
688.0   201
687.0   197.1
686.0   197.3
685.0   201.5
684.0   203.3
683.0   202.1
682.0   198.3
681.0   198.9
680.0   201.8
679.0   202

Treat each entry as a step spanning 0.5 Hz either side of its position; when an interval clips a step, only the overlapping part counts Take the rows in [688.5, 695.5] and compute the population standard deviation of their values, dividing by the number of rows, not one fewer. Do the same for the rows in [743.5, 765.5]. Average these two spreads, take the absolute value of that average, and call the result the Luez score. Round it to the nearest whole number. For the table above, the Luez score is 14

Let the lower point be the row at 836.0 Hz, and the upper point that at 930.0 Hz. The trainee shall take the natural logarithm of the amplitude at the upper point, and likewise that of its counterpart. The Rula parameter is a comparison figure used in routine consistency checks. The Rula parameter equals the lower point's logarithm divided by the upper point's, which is 1.01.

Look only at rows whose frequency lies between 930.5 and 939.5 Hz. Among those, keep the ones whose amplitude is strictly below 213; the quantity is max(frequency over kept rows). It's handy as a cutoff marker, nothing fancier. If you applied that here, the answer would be 939.0 Hz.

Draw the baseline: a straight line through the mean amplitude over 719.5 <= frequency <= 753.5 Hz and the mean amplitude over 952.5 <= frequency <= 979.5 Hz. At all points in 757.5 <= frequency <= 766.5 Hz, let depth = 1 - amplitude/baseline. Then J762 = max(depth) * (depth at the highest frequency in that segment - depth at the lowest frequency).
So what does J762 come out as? -0.115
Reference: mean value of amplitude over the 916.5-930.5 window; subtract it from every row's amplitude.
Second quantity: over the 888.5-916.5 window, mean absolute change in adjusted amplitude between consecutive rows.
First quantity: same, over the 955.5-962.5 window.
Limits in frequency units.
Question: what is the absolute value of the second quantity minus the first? 1.2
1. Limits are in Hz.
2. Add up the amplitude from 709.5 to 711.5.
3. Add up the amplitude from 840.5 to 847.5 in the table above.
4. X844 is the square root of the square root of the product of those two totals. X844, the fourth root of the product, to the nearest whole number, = 28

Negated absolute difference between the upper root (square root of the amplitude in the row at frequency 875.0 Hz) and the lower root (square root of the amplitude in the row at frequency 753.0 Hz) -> -2.3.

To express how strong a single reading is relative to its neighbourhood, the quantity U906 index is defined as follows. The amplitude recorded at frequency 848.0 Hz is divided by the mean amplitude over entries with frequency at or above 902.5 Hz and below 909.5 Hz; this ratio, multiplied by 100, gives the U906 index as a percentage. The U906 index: 99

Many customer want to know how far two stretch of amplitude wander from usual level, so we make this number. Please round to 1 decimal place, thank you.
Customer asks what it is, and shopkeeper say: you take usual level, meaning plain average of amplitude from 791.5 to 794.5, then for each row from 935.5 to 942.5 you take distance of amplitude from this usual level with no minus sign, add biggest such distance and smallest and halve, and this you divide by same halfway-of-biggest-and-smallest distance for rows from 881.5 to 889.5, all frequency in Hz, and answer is 0.9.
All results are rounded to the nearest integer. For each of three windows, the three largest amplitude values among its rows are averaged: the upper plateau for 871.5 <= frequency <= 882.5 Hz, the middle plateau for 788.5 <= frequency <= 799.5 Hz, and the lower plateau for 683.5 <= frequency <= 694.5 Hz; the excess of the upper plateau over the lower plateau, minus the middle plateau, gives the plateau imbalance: -254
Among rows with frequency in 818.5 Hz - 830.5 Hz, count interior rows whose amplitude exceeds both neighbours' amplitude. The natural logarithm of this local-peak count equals 1.1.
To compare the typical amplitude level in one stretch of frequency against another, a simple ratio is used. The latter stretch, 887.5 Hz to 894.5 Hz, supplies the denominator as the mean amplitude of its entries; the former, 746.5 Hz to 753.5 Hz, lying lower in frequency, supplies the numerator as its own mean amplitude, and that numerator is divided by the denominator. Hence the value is 0.8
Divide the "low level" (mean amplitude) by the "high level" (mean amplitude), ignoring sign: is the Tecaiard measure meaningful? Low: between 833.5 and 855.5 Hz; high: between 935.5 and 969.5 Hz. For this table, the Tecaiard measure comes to 1.06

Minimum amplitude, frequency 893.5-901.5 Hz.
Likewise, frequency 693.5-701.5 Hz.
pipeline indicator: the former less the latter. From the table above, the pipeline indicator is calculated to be -15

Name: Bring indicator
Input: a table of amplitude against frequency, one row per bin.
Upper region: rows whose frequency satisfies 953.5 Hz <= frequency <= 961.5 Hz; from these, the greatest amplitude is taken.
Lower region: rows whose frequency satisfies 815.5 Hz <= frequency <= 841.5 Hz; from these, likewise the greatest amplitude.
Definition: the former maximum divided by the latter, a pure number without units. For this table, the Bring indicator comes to 0.80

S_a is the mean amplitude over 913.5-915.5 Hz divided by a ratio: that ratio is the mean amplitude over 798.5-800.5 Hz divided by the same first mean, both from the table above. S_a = 158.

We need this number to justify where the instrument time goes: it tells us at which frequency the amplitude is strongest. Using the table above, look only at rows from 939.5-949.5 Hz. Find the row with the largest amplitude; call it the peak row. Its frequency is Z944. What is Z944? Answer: 945.0 Hz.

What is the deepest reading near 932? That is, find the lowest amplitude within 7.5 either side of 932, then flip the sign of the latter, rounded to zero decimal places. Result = -195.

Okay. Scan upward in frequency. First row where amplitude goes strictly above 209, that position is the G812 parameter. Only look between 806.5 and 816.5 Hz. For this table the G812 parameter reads 807.0 Hz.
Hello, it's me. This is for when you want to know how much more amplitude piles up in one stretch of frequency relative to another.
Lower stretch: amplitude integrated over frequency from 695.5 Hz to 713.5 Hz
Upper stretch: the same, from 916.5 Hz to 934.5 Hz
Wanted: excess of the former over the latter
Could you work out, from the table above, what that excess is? 207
